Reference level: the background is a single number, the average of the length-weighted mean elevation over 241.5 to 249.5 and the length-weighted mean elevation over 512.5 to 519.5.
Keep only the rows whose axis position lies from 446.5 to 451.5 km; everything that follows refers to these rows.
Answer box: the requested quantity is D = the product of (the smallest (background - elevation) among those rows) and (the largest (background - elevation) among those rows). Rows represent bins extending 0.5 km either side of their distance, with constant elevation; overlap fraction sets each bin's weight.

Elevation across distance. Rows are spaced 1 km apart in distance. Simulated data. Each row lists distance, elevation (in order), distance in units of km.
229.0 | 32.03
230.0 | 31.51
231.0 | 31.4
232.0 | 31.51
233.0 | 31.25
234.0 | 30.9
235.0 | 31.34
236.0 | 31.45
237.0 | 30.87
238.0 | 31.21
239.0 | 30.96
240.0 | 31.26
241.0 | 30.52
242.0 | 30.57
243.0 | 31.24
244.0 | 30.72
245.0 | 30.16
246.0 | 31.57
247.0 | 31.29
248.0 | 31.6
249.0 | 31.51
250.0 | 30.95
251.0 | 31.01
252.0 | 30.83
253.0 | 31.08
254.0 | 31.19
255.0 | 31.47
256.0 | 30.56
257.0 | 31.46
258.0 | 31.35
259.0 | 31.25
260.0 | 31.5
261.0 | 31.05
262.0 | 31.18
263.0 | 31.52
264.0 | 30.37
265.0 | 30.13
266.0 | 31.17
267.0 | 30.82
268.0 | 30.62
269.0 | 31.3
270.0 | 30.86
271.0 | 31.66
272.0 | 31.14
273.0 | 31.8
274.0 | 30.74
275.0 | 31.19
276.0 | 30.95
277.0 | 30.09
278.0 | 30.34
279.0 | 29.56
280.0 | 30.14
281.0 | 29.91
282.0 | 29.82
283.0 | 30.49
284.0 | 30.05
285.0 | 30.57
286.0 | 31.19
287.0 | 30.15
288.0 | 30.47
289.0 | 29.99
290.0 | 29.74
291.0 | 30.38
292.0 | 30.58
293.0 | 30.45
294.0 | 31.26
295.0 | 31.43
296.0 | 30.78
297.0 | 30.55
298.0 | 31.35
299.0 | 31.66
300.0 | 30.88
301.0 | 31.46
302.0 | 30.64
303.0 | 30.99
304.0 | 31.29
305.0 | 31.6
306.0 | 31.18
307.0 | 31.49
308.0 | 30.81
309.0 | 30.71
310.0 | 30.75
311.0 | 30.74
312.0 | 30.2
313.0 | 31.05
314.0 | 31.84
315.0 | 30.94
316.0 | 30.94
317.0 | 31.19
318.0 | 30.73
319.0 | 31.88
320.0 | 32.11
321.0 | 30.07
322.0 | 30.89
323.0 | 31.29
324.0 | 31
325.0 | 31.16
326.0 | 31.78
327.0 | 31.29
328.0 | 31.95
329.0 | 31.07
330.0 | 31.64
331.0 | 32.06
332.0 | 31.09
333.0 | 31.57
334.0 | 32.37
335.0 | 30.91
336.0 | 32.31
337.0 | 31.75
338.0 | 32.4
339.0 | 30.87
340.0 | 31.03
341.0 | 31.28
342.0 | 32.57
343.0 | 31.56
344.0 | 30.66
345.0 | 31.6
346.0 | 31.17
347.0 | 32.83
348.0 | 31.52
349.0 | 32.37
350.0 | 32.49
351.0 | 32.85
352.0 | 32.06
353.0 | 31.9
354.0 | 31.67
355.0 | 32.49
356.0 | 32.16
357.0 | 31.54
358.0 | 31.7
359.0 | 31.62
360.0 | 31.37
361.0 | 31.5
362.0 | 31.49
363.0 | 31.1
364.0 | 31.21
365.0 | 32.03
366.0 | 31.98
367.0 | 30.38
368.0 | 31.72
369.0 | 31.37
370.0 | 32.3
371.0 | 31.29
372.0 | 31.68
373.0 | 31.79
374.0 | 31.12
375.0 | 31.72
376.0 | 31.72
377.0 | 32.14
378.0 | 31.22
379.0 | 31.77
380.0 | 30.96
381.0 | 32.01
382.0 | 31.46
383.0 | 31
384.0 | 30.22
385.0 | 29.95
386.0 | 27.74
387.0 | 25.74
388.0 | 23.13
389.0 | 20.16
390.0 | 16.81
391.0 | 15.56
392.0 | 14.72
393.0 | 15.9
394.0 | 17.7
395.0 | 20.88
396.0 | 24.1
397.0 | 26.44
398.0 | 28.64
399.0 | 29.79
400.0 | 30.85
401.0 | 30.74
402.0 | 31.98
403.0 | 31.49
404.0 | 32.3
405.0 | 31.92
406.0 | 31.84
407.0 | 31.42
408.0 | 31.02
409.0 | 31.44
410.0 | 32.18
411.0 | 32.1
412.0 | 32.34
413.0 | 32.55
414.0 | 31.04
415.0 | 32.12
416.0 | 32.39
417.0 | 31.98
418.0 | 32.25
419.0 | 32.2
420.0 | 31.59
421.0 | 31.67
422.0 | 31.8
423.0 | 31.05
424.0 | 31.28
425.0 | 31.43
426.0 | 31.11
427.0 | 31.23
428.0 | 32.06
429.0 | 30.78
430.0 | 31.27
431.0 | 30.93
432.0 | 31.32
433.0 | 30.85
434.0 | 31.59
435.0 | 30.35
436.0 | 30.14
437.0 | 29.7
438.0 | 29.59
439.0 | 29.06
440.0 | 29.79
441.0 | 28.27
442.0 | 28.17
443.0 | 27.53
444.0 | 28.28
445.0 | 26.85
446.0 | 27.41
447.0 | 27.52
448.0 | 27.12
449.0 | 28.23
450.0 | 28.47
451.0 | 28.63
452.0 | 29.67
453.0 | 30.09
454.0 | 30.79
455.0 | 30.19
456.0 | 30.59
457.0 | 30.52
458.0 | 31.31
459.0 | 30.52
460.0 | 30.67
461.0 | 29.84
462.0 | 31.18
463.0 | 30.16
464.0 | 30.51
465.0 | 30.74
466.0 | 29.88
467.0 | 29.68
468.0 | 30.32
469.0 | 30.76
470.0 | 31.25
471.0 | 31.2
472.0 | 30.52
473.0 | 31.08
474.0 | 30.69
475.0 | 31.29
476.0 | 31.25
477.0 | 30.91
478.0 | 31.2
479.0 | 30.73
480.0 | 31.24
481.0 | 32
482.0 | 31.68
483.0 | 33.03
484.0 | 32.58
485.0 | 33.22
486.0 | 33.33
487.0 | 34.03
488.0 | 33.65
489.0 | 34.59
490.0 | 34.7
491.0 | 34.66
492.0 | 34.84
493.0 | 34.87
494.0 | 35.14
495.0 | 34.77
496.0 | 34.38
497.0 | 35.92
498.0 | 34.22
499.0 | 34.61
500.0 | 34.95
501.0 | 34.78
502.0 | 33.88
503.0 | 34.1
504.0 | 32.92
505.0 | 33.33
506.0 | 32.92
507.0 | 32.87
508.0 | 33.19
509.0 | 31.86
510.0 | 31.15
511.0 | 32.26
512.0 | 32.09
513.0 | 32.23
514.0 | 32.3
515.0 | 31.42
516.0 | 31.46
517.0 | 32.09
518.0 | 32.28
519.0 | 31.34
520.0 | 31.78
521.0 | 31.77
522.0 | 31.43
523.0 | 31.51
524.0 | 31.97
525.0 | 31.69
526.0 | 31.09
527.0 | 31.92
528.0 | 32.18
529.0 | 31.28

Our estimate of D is 12.4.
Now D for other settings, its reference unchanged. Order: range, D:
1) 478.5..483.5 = -1.2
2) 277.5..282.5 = 2.2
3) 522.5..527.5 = -0.2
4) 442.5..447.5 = 14.8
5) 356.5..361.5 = 0.0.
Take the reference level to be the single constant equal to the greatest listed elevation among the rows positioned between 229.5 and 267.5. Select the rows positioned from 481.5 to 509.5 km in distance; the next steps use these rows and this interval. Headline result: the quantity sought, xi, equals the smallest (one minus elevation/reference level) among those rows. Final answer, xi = -0.14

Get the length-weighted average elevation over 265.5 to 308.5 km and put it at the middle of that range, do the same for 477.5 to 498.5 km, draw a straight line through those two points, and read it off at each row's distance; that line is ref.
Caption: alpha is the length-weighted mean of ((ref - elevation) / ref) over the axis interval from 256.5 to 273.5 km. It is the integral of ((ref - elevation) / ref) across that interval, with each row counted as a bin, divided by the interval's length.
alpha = -0.021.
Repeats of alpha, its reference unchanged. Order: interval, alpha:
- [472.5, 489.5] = 0.039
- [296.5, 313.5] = 0.000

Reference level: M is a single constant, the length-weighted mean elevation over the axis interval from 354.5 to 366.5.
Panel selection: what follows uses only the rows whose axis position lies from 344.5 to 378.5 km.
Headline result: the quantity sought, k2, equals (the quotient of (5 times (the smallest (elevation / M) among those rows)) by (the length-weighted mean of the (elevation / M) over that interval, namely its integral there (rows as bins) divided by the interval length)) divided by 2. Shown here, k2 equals 2.39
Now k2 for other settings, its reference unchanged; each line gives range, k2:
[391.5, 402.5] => 1.49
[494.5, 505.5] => 2.40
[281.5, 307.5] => 2.42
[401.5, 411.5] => 2.44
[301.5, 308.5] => 2.46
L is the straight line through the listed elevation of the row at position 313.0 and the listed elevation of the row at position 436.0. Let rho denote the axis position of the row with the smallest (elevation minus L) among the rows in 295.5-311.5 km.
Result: 297.0 km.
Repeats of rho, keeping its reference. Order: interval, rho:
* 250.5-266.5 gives 265.0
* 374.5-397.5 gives 392.0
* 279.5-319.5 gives 290.0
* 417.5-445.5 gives 445.0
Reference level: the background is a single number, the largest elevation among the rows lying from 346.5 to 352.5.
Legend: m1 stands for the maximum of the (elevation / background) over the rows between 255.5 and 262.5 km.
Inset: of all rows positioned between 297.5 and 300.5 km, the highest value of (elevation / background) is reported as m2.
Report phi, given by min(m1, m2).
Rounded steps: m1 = 0.96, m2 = 0.96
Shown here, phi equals 0.959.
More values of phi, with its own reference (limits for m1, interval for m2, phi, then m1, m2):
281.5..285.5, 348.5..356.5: 0.931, 0.93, 1.00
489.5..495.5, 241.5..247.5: 0.961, 1.07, 0.96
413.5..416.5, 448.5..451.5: 0.872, 0.99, 0.87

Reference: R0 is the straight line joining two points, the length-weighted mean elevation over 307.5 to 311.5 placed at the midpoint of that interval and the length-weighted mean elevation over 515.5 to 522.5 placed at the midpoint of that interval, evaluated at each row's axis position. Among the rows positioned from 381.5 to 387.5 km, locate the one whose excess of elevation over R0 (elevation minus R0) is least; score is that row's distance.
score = 387.0 km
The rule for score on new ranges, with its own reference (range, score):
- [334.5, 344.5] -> 344.0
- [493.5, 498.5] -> 498.0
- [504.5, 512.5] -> 510.0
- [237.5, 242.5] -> 241.0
